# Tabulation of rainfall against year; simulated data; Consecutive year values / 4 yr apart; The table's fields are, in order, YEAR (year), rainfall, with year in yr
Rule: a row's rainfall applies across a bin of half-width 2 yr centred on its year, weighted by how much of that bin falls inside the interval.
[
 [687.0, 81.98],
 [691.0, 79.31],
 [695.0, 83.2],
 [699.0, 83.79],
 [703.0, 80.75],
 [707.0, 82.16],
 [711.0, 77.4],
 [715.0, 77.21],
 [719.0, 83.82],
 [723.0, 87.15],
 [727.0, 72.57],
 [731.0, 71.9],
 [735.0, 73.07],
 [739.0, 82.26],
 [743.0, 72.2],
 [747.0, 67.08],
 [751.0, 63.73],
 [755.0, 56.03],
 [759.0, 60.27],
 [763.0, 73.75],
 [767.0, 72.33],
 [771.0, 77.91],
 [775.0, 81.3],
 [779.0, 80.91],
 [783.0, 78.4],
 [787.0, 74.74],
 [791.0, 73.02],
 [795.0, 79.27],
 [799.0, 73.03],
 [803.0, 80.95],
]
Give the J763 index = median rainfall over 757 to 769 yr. 72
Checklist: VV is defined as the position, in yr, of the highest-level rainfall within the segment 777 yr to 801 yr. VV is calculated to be 779.0 yr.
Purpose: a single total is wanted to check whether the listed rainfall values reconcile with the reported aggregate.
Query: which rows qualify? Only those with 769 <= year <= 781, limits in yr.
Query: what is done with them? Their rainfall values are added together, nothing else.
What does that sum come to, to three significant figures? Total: 240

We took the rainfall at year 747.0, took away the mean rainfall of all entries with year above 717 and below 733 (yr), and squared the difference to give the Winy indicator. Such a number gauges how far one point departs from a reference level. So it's 139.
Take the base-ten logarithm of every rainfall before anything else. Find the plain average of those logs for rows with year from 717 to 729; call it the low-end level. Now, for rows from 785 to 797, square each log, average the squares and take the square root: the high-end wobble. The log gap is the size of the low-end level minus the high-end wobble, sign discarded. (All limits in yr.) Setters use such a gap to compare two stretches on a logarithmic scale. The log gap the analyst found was 0.029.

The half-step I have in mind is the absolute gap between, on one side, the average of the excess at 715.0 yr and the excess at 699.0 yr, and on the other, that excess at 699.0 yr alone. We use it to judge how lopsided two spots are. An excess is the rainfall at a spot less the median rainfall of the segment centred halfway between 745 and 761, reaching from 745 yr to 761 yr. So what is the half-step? 3.3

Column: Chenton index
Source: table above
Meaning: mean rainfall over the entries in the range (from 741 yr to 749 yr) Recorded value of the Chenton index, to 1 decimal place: 69.6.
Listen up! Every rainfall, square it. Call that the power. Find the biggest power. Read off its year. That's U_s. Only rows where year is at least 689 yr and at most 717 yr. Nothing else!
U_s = 699.0 yr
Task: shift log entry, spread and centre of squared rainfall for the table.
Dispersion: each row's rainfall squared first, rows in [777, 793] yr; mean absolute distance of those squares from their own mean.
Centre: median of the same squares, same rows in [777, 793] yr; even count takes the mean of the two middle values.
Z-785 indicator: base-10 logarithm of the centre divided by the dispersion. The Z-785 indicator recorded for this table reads 1.1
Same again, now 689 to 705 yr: 1.4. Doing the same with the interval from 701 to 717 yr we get 1.3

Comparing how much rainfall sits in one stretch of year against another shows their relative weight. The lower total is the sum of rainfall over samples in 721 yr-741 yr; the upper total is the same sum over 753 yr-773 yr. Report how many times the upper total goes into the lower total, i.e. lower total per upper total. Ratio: 1.14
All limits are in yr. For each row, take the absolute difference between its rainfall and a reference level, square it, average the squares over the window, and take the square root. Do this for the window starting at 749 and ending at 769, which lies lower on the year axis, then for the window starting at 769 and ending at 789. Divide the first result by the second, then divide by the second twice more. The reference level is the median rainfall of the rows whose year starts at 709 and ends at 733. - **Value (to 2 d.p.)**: 0.69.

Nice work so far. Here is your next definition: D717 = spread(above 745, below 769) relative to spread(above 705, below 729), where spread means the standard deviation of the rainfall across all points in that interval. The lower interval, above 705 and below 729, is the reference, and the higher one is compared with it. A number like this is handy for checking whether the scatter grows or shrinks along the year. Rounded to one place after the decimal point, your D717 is 1.3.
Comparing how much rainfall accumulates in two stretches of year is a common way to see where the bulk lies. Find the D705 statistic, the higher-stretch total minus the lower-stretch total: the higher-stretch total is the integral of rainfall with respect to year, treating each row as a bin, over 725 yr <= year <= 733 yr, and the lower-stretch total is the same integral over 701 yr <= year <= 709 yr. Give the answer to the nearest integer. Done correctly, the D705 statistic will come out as -74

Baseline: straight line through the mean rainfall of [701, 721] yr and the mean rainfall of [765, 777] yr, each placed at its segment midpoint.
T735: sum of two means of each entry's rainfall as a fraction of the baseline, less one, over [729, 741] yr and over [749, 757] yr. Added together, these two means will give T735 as -0.27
